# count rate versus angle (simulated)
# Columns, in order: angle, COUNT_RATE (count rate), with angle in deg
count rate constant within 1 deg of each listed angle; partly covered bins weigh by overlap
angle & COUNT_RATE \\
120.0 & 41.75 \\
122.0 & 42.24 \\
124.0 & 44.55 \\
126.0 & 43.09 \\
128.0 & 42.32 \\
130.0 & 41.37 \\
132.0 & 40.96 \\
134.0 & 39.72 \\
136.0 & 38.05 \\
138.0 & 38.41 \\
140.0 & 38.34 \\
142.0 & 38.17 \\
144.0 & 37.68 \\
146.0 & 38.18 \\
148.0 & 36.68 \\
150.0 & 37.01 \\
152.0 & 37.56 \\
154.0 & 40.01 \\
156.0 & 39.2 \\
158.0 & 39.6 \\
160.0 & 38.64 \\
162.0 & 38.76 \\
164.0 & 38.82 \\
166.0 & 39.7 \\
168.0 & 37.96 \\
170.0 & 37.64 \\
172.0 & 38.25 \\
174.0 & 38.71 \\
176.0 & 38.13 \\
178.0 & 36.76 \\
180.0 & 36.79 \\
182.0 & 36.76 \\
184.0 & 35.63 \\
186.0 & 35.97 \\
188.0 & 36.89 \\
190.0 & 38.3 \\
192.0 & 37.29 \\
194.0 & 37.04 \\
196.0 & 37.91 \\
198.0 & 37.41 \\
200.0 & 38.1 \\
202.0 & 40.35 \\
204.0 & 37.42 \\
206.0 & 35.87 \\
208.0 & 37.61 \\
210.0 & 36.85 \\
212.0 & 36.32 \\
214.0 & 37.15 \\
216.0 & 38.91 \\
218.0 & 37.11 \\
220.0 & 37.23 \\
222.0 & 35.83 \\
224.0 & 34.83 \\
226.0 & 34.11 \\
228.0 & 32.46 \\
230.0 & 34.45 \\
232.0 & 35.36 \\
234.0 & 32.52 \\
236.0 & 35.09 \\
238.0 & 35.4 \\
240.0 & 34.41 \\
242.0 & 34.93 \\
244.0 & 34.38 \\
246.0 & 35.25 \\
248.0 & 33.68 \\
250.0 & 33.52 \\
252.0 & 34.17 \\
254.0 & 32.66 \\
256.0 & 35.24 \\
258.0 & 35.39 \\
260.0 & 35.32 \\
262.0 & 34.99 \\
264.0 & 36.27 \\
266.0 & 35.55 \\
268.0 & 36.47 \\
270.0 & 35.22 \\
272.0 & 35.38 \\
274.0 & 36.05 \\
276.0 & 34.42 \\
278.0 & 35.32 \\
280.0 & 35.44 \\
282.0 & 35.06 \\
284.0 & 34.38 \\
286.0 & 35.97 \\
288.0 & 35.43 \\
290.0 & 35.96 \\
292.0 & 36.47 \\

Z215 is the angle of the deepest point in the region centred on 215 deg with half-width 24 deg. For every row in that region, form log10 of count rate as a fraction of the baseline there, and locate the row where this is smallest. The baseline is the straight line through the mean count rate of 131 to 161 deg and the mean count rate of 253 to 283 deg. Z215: 228.0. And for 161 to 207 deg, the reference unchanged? 184.0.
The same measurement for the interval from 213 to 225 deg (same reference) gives 224.0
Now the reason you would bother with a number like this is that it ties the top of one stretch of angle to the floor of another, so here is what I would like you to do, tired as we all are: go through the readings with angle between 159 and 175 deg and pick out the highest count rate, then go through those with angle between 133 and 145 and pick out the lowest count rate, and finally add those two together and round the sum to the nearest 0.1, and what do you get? 77.4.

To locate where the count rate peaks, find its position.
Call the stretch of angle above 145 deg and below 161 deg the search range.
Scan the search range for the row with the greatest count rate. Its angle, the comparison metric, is 154.0 deg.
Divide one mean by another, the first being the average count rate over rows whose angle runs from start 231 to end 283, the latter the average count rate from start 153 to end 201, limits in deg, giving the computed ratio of 0.920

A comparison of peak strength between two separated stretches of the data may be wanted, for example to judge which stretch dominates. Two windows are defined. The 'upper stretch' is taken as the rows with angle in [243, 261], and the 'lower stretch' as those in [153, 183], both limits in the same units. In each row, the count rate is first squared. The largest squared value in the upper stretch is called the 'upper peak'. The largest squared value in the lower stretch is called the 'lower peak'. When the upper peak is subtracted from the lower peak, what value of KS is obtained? 348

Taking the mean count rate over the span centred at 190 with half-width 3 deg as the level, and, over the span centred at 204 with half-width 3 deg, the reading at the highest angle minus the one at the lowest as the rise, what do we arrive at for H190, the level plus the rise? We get 33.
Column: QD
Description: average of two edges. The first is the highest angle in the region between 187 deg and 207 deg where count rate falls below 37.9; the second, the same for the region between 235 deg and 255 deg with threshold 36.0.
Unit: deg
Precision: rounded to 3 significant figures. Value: 230 deg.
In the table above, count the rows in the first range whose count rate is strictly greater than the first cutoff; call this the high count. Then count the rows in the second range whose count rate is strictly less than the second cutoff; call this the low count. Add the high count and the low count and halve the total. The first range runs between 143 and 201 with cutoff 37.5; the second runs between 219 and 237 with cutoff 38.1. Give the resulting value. 13.5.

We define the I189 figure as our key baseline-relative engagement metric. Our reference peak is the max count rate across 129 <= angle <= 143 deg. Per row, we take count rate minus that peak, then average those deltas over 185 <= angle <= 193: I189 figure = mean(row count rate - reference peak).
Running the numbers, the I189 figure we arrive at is -4.3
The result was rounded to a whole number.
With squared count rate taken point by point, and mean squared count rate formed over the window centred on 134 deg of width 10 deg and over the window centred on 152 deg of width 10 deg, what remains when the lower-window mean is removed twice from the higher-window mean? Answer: -1703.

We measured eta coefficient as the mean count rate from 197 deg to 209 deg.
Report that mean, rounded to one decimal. 37.8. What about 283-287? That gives 35.2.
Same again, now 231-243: 34.6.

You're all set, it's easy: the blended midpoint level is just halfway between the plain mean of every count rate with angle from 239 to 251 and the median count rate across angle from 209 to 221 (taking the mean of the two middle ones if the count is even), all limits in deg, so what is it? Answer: 35.7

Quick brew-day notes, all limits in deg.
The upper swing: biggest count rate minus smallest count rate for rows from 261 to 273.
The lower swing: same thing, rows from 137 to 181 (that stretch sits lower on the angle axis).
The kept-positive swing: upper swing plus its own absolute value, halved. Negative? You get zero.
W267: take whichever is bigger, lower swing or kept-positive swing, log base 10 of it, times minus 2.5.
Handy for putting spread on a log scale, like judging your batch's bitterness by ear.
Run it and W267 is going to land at -1.31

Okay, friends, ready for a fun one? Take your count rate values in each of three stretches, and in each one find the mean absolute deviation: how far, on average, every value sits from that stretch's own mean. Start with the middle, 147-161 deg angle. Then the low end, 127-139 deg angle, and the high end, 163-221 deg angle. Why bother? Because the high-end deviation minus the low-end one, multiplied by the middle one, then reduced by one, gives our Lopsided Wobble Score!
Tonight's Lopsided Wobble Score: -1.6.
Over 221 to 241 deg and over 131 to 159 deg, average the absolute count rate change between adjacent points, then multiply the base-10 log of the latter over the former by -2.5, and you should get 0.6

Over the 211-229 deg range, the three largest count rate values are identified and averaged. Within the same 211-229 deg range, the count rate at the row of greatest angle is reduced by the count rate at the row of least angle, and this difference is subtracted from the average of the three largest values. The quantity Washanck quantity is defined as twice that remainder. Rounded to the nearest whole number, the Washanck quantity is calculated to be 83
